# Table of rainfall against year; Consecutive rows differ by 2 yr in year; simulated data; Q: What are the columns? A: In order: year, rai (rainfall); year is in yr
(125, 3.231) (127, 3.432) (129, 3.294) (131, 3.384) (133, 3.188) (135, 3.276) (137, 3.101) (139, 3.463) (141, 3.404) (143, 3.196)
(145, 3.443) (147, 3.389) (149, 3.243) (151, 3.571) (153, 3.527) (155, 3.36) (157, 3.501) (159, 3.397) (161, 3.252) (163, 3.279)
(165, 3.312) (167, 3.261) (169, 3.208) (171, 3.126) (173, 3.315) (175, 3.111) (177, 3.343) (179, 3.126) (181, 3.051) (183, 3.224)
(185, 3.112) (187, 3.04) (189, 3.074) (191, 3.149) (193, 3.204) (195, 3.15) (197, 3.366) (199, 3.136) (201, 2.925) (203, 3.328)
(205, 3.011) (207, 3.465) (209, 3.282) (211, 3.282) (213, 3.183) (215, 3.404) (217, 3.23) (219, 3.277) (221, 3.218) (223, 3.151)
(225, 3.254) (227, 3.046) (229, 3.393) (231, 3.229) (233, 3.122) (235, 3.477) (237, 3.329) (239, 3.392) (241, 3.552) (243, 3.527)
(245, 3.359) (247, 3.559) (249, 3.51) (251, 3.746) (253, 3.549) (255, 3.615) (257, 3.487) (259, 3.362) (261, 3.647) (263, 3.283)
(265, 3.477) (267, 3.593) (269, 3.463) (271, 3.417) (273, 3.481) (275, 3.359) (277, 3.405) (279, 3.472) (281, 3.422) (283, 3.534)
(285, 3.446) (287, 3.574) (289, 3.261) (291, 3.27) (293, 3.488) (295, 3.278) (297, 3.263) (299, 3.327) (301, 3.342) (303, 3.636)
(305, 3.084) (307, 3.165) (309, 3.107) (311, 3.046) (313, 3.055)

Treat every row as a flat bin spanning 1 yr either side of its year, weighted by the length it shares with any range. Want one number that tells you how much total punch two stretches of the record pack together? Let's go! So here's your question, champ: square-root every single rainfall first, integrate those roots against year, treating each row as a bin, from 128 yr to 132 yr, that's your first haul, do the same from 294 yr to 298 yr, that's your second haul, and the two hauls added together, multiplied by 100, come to 1454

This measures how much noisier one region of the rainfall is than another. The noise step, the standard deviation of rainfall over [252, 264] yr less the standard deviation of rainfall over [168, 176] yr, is 0.050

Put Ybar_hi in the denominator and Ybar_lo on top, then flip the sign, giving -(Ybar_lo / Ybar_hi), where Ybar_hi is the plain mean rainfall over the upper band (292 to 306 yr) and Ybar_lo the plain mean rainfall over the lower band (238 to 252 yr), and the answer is -1.05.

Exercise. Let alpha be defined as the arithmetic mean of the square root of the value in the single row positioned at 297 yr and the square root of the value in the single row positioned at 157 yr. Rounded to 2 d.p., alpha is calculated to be 1.84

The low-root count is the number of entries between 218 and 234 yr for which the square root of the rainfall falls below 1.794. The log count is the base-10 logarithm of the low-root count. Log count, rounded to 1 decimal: 0.6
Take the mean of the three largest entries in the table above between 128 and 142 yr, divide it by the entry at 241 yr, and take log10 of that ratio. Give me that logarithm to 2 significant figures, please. -0.017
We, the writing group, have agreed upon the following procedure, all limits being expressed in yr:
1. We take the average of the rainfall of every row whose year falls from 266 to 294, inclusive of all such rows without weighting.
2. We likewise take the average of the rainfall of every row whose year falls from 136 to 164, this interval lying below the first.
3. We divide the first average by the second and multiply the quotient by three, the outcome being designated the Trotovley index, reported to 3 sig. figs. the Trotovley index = 3.07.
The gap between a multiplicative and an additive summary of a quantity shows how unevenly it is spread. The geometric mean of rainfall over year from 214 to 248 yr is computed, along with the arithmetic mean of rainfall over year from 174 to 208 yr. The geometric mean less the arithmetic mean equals 0.16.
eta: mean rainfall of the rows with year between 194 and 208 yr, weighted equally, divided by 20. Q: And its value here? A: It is 0.160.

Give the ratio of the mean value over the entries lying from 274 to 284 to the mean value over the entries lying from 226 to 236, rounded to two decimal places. 1.06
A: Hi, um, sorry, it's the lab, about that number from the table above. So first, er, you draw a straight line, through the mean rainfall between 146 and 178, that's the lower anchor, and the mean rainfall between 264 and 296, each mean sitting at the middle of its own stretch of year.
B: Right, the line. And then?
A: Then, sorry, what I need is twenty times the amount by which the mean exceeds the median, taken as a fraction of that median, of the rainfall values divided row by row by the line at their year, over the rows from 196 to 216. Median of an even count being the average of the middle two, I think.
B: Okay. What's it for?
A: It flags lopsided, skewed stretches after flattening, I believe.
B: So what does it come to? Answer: -0.25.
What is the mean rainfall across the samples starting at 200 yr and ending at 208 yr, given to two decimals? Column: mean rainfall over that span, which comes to 3.18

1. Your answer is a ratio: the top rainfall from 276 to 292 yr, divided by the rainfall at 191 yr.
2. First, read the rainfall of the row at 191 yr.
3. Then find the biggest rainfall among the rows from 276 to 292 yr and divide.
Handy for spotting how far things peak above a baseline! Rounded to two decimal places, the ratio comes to 1.13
